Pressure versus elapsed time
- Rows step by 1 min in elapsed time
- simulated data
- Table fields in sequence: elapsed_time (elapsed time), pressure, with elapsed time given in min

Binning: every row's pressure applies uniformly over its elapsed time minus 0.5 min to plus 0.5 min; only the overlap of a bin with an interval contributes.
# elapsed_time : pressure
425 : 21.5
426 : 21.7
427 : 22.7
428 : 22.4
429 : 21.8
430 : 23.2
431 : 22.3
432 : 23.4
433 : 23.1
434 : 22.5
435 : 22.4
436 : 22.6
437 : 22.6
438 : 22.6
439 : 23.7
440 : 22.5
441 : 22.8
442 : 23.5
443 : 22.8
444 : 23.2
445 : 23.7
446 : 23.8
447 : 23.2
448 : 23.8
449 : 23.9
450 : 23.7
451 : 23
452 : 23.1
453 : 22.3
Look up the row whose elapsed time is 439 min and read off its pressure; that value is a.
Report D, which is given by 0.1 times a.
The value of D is 2.37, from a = 23.7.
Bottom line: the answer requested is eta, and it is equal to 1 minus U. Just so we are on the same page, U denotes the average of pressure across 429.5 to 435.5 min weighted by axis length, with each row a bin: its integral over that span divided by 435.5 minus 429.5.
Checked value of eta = -21.8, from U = 22.8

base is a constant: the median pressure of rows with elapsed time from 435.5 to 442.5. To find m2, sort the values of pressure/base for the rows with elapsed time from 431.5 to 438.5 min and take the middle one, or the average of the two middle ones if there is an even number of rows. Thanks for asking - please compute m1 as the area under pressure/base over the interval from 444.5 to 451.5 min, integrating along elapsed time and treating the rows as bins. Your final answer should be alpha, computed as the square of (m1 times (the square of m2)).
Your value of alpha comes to 53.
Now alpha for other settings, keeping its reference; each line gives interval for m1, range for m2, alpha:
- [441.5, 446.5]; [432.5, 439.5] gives 27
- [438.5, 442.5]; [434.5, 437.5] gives 17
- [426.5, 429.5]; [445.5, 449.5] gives 11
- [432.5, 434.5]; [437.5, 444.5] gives 4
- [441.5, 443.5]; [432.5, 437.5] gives 4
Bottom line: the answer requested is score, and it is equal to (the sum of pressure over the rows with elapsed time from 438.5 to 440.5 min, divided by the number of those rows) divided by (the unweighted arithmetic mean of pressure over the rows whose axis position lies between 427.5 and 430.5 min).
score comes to 1.028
